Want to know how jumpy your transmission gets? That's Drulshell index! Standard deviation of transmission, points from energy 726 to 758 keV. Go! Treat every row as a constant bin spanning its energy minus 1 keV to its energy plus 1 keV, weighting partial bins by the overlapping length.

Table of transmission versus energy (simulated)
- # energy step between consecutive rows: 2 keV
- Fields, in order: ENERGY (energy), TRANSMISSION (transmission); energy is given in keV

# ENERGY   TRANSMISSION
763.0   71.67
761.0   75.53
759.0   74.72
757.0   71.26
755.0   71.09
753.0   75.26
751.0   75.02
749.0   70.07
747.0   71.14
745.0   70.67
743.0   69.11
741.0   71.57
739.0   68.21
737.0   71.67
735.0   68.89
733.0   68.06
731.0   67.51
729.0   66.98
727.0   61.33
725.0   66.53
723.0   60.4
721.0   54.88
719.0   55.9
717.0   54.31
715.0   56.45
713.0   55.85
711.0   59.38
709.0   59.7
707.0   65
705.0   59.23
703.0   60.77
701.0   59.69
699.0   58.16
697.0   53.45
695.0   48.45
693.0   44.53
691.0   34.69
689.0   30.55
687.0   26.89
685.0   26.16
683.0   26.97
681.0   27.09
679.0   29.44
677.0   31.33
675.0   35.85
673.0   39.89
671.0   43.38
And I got 3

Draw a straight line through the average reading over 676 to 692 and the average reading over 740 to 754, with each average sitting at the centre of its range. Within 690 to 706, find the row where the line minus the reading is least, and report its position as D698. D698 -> 701.0 keV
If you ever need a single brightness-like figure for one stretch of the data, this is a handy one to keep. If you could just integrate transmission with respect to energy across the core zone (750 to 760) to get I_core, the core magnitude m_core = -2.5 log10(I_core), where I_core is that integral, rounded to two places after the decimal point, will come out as -7.17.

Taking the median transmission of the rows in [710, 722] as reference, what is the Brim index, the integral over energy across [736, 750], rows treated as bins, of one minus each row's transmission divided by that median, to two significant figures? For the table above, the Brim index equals -3.6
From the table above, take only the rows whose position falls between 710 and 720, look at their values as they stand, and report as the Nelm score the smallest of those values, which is 54.31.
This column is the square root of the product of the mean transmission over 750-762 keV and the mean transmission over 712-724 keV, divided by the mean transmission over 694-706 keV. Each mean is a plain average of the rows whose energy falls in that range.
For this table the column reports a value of 1.14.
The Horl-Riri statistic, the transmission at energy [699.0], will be 58.16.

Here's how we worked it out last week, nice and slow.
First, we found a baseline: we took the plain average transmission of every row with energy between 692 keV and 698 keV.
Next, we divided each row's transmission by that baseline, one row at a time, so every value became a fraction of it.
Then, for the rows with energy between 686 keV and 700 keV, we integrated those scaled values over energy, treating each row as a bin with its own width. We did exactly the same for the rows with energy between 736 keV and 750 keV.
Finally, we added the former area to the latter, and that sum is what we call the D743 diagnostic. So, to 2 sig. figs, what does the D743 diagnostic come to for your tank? 32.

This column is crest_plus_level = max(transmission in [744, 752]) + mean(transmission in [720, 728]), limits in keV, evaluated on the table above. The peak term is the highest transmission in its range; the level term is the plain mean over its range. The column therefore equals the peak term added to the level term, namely 136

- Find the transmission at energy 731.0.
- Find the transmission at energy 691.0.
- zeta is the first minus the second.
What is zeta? 33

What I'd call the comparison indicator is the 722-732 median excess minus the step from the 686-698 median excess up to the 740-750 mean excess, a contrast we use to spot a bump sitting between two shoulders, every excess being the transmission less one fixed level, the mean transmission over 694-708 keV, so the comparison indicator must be -22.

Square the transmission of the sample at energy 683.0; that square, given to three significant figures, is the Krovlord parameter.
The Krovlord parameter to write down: 727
